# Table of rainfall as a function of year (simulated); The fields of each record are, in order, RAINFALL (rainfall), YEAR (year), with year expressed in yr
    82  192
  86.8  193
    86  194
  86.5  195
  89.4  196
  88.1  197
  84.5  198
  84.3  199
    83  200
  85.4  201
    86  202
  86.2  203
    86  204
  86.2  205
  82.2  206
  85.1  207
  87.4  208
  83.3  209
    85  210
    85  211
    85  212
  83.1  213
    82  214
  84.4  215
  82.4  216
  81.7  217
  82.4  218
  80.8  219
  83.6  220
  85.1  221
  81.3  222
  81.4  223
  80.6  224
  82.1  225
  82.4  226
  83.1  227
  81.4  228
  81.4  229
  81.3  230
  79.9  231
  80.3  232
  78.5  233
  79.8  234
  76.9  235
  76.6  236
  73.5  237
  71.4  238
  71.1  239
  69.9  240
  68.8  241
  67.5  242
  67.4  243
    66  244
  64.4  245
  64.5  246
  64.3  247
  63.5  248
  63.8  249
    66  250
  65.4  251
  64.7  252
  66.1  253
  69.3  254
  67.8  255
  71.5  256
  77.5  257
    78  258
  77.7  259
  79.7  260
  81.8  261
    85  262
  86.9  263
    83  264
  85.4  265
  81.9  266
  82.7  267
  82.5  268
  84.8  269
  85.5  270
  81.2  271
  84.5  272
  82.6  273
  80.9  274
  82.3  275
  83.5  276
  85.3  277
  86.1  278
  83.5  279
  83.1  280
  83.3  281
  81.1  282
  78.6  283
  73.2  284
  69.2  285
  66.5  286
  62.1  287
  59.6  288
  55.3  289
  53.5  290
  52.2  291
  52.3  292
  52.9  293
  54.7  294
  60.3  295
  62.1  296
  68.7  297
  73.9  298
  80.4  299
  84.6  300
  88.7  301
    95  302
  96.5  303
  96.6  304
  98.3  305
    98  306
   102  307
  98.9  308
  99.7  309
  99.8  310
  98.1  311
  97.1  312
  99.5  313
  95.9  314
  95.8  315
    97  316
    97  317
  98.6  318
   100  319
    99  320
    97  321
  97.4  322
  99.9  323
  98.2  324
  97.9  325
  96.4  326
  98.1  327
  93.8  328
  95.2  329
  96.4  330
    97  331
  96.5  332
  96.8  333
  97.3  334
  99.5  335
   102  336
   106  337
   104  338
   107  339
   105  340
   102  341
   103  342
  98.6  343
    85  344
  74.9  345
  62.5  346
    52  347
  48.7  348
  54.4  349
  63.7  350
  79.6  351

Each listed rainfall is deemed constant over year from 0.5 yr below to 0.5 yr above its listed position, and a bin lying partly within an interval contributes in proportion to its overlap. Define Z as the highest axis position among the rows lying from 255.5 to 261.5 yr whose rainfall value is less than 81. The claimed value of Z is 260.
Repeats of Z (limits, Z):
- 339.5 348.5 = 348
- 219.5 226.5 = 224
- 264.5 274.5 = 274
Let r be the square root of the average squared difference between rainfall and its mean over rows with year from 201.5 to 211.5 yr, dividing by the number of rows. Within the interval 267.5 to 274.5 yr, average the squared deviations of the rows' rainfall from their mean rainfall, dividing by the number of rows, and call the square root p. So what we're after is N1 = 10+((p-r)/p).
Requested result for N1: 10.1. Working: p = 1.7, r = 1.4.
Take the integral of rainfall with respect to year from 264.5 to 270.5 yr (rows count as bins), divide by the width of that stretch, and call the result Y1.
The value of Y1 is 84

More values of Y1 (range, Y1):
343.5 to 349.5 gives 63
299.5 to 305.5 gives 93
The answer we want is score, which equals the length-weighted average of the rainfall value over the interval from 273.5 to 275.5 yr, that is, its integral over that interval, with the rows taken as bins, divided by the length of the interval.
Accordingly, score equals 82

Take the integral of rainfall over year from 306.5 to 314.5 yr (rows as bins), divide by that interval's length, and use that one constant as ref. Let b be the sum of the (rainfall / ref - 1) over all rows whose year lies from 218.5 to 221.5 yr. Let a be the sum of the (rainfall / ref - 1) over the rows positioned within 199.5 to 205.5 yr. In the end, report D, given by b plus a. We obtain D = -1.3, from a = -0.81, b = -0.5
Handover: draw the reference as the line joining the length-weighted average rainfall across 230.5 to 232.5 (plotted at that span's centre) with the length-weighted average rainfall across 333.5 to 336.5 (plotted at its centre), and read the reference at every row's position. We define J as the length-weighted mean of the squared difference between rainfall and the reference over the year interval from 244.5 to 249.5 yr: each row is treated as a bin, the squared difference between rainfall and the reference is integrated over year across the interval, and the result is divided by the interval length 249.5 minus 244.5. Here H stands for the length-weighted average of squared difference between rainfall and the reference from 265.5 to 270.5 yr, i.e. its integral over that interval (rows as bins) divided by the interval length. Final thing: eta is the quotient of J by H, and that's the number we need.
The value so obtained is 26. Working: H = 13.6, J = 358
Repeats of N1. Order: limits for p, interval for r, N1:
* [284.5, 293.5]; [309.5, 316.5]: 10.8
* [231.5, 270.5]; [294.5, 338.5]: 9.7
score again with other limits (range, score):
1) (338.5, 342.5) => 104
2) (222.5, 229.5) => 82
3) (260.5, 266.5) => 84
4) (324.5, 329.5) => 96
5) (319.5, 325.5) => 98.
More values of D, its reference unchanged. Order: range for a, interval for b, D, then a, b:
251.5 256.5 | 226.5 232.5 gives -2.6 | -1.57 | -1.1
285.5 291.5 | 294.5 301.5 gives -4.2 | -2.47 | -1.8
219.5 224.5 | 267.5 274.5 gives -1.9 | -0.83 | -1.1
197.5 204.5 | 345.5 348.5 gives -2.3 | -0.98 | -1.3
